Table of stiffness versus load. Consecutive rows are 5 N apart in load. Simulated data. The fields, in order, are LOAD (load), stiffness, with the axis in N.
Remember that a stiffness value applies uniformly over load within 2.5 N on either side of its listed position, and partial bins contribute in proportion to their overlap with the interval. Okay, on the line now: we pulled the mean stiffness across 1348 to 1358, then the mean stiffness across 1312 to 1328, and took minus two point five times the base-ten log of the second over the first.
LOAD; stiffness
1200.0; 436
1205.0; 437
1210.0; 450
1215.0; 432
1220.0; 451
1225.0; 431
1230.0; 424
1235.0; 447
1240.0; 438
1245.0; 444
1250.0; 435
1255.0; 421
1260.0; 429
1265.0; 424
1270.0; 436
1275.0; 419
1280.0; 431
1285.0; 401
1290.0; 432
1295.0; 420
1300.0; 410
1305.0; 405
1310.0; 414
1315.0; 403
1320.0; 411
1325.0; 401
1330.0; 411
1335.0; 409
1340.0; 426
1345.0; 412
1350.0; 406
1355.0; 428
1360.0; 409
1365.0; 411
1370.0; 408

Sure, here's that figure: 0.03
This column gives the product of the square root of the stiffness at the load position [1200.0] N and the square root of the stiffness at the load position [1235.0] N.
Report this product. 441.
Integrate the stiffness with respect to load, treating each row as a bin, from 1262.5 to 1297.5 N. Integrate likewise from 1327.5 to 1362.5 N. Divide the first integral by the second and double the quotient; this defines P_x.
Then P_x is 2.04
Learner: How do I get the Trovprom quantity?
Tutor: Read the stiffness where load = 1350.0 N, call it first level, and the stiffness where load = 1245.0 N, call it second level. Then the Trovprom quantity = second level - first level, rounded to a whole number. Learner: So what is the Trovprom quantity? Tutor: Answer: 38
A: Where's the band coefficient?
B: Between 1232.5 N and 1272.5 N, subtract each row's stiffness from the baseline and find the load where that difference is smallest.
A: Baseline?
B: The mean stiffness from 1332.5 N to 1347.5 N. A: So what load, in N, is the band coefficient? 1235.0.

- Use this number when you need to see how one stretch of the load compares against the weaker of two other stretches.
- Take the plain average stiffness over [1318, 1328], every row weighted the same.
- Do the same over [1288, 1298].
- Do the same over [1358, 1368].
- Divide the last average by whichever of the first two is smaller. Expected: 1.01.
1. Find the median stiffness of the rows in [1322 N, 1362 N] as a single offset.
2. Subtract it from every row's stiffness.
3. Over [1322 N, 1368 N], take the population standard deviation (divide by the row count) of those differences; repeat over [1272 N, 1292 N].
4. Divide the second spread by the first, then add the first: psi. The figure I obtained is 9.8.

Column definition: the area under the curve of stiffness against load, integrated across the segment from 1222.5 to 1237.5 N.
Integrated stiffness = 6510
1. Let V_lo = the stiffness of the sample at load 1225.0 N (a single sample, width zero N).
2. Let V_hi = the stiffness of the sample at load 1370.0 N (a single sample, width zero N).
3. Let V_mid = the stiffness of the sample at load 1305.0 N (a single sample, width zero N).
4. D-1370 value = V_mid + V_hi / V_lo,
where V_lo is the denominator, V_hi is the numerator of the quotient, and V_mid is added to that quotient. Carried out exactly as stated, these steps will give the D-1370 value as 406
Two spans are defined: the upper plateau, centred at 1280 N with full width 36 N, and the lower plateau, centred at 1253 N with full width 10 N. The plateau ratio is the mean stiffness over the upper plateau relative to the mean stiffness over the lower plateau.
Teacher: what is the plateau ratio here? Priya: 0.99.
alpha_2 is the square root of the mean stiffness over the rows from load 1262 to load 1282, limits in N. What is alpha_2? 20.7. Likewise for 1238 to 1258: 20.8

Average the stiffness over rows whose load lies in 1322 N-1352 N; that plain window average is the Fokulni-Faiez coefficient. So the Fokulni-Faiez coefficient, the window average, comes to 411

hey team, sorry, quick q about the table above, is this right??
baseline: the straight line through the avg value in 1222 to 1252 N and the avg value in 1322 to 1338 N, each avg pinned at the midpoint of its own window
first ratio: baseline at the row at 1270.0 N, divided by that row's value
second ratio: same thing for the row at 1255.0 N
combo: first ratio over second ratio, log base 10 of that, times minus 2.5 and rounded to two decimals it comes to 0.05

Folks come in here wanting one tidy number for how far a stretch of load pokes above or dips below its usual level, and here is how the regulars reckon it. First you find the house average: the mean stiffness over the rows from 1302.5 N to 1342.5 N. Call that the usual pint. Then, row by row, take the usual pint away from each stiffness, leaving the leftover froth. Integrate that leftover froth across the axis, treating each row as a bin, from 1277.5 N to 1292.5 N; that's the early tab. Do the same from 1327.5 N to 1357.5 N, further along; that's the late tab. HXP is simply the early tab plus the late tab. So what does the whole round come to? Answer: 330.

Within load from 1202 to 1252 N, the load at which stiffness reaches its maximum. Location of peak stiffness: 1220.0 N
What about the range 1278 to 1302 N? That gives 1290.0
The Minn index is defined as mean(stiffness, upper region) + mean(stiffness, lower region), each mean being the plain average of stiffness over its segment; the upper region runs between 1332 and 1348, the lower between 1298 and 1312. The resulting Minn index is 825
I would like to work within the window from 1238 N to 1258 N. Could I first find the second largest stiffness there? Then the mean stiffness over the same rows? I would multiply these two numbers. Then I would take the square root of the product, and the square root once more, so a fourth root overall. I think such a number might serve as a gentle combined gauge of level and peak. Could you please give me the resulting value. 20.9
